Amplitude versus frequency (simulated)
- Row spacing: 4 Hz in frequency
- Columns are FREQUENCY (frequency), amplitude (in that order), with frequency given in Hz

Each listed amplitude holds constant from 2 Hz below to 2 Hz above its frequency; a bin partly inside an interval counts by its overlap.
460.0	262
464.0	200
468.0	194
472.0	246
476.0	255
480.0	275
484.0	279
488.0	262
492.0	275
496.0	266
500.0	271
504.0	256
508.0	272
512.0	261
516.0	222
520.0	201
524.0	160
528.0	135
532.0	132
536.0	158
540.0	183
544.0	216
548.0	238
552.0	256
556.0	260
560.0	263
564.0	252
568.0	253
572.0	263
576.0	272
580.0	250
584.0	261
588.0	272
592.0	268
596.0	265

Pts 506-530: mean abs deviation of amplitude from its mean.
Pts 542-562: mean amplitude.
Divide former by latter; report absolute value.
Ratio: 0.18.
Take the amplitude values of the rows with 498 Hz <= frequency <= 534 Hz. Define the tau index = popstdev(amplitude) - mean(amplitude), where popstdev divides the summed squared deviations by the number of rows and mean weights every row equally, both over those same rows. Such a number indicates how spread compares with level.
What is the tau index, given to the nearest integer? -158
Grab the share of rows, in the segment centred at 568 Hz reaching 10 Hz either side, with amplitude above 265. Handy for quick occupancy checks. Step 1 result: 0.20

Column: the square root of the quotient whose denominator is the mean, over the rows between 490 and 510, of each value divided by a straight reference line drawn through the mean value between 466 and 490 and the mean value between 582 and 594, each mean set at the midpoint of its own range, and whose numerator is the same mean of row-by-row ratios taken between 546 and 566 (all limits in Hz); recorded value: 0.96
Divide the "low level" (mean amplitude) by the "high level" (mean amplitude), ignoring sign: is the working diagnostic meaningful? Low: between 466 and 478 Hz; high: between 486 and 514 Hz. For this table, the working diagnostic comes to 0.87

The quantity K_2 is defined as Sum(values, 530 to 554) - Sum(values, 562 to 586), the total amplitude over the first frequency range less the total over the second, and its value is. -368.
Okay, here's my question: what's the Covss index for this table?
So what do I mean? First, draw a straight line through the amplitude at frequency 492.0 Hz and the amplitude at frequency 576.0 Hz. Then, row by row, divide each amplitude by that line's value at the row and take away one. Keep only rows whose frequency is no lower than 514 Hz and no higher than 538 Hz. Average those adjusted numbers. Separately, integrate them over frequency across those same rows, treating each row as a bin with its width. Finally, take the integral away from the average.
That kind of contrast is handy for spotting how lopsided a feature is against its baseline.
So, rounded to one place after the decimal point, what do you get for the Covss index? 8.9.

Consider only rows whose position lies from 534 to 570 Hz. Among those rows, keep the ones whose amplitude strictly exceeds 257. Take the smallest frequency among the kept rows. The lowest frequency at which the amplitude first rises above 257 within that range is 556.0 Hz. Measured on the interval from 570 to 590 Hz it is 572.0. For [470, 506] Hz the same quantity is 480.0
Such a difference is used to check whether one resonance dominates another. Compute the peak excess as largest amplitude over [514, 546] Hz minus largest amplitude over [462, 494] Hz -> -57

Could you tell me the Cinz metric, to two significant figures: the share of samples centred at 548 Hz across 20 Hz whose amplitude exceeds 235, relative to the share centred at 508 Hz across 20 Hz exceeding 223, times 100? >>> 75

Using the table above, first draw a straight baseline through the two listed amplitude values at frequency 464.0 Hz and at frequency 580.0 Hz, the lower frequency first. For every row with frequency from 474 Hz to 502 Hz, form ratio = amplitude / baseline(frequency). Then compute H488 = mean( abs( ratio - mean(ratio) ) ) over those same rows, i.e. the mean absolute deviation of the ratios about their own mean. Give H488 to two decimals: 0.04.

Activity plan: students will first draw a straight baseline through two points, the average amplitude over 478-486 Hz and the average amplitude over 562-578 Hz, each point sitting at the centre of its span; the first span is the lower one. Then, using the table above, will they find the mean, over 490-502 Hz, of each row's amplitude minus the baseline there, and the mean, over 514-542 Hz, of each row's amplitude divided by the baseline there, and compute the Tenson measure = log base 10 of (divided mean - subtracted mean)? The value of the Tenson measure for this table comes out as 0.6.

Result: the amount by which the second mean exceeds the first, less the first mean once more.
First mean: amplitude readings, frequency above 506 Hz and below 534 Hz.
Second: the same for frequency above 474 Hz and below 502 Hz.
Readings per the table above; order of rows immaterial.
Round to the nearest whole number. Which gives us -126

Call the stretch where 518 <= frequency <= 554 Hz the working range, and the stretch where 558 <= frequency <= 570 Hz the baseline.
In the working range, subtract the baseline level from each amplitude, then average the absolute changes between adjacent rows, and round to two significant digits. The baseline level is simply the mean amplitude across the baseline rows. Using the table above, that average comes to 24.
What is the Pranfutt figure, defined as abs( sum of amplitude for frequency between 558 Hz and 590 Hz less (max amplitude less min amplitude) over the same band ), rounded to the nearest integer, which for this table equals 2064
